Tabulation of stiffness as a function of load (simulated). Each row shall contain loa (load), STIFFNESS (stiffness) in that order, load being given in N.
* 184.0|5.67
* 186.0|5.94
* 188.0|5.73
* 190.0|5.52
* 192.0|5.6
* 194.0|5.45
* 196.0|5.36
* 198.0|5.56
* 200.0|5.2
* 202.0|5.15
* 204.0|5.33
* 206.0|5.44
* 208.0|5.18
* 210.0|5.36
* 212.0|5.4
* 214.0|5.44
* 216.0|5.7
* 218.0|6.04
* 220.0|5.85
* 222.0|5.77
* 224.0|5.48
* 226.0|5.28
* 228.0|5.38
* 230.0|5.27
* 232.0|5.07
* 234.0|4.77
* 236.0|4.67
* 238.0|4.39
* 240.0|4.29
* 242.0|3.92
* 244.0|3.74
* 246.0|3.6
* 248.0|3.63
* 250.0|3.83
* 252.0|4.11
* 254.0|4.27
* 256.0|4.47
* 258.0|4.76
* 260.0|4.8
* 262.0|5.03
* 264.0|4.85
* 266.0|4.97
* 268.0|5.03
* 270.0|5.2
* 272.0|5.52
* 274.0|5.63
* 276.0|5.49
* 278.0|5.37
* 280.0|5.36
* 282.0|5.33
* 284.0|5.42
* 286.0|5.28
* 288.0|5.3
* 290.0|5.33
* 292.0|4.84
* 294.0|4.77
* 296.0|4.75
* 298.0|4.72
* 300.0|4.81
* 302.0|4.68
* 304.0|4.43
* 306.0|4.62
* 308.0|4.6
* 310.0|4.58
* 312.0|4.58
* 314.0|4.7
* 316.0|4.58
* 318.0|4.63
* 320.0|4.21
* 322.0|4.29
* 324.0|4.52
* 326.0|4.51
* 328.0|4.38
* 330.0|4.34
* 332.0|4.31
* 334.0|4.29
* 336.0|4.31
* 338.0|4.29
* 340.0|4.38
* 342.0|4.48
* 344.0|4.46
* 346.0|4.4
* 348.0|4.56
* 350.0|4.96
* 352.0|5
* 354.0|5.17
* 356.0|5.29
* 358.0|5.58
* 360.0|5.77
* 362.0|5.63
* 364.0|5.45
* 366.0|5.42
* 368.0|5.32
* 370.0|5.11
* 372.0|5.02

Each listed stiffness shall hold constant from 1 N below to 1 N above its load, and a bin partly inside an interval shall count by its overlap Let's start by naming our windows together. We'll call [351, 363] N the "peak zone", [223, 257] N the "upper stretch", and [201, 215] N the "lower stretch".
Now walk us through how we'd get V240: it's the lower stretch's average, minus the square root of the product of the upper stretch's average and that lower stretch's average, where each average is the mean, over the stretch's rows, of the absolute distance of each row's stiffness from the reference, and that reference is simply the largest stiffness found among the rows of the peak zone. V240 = -0.3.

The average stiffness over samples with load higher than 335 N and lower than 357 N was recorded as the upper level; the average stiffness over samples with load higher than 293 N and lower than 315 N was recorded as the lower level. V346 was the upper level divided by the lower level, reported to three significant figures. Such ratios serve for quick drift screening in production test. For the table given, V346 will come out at 1.00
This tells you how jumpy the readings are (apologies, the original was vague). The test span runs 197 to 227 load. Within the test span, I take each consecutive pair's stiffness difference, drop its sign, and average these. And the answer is 0.184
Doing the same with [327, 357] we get 0.092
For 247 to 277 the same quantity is 0.179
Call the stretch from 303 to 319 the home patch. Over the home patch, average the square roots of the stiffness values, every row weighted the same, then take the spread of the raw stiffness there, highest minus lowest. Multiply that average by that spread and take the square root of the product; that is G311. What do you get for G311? 0.8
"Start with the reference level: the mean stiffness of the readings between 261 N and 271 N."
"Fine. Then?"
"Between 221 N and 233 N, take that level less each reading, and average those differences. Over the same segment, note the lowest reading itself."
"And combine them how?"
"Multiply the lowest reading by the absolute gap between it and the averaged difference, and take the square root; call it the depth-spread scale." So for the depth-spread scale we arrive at 5.2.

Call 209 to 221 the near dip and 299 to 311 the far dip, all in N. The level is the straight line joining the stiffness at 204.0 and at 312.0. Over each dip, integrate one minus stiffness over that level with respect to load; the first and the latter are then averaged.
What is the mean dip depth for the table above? -0.42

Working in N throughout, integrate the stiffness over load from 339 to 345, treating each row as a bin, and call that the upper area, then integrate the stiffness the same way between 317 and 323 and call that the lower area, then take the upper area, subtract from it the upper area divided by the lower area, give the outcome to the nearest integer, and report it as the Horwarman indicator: 26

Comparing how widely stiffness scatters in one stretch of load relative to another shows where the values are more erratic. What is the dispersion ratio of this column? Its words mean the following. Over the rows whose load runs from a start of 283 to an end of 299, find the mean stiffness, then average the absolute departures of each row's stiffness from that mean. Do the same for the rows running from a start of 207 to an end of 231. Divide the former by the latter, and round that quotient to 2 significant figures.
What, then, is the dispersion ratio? 1.3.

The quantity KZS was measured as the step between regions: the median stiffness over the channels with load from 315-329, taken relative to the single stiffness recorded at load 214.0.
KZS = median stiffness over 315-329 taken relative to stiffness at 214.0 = -0.93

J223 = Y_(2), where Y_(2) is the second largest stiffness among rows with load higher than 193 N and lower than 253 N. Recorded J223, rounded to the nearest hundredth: 5.85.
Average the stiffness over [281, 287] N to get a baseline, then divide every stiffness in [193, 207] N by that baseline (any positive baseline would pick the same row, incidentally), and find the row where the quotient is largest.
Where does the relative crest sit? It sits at 198.0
